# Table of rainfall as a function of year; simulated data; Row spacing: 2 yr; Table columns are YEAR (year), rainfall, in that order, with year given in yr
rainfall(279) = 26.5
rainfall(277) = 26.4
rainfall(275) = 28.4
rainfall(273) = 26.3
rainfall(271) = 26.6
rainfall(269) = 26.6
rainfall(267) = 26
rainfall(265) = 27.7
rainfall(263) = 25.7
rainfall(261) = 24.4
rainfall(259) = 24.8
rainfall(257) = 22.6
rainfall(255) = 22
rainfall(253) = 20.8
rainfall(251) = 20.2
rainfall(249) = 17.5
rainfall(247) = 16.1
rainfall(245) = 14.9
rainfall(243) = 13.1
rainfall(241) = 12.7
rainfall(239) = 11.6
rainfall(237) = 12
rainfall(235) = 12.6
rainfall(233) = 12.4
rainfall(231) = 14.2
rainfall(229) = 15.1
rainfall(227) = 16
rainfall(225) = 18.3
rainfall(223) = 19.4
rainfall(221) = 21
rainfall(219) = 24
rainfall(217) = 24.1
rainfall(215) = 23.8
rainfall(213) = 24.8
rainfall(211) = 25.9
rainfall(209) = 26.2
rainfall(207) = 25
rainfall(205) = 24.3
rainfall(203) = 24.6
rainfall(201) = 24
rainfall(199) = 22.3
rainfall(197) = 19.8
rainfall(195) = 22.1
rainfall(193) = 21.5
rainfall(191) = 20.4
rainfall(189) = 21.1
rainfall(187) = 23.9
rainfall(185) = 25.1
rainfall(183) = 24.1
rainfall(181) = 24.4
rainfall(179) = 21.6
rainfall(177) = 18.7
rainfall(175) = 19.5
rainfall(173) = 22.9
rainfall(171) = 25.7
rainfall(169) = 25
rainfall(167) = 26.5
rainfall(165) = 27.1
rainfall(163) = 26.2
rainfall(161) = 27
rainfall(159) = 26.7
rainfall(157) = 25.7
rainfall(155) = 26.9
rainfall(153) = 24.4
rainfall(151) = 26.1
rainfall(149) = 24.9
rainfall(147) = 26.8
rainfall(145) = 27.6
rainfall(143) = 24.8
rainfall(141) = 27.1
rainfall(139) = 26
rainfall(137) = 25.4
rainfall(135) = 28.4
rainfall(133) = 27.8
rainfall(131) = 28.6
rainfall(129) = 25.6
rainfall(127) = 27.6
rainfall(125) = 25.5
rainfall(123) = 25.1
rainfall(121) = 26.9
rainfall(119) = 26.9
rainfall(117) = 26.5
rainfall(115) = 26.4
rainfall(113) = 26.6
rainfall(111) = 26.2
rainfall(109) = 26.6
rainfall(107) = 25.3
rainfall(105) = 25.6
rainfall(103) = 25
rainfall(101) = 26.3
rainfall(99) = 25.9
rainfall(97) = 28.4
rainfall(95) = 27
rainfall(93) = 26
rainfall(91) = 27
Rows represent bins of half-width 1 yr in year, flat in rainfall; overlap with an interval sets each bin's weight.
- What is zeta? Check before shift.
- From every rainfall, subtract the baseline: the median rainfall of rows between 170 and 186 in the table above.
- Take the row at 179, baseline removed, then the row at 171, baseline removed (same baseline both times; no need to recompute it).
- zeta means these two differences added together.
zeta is 0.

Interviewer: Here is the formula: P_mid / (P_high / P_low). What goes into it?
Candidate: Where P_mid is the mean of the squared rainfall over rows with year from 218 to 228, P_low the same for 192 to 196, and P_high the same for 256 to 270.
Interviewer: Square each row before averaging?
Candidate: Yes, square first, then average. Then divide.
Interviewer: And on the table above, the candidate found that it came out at 291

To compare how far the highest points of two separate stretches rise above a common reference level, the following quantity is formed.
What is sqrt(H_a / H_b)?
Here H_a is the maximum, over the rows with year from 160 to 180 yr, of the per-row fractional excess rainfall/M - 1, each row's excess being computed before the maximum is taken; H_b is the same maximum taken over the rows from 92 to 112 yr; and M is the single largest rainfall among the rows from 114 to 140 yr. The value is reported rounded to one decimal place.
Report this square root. 2.7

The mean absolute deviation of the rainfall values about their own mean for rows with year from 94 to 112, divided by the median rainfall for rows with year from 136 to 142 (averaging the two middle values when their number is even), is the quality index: 0.028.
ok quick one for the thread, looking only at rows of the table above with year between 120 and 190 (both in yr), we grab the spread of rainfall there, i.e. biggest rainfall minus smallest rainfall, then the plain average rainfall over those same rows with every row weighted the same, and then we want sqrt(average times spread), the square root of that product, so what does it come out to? 16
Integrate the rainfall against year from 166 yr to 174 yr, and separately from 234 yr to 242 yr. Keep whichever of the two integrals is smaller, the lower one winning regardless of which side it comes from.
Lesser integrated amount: 98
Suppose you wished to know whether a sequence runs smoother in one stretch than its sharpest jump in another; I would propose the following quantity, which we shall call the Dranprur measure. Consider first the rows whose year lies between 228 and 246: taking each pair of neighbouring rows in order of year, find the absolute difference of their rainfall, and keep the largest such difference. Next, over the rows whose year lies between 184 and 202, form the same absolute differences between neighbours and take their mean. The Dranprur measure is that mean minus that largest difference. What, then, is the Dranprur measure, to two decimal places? -0.19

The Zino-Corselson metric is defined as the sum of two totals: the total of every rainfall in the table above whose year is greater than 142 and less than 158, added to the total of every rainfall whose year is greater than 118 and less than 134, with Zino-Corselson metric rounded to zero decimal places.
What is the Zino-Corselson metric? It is 421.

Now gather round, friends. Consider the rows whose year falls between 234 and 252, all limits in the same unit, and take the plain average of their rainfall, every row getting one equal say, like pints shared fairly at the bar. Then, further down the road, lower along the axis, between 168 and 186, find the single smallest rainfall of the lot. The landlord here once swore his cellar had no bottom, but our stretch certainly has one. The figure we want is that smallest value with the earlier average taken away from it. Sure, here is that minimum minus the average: 4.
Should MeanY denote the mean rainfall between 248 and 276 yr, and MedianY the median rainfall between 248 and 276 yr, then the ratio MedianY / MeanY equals 1.04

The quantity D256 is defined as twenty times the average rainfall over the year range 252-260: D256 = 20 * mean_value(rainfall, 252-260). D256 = 451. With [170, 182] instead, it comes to 443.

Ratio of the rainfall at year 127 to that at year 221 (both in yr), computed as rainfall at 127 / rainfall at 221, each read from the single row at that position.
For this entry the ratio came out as 1.3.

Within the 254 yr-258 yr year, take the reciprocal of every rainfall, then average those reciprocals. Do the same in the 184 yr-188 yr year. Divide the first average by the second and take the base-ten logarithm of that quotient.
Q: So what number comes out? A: 0.04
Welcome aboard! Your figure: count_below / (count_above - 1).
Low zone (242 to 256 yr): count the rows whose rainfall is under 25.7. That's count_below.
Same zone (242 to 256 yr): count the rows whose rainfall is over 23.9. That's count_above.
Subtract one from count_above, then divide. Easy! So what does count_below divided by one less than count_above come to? -7.0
